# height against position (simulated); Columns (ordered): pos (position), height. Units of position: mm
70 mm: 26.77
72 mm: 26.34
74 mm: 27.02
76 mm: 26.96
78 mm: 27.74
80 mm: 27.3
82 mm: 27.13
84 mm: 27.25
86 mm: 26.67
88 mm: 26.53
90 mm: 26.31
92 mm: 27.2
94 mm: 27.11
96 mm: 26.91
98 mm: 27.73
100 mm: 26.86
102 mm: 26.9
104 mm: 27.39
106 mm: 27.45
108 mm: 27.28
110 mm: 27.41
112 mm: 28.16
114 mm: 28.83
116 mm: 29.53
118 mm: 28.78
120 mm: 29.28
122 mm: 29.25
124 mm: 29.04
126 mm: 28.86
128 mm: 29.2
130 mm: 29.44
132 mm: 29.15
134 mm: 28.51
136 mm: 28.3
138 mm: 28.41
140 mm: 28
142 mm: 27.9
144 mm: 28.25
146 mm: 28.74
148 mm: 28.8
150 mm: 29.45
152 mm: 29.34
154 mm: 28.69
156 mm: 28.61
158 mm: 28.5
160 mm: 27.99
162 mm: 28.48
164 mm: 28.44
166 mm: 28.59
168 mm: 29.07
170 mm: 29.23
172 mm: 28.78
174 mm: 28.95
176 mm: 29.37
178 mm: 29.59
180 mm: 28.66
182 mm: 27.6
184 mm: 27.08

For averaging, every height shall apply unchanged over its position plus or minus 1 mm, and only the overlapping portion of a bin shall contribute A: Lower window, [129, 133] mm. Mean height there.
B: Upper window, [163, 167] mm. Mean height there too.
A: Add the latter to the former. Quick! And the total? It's 57.8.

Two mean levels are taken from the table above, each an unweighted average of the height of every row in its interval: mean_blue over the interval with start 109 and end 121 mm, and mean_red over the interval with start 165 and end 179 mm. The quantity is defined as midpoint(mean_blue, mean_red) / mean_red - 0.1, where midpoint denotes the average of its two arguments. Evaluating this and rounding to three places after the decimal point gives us 0.893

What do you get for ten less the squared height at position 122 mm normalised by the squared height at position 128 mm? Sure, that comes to 9.00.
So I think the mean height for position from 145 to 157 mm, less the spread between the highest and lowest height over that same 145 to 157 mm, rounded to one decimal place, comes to 28.1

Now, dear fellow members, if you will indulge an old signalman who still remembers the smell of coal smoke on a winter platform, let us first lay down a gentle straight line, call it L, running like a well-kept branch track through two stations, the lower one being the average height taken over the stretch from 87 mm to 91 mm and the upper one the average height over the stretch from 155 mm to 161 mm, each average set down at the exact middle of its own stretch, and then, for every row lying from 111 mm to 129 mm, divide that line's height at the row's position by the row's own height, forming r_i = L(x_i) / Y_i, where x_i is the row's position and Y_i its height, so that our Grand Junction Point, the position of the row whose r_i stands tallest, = 112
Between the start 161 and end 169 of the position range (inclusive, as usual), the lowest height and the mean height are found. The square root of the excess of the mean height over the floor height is 0.45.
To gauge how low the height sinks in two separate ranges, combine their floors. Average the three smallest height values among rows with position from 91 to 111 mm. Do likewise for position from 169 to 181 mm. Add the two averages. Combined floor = 55.7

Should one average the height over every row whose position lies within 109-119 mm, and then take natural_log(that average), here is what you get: 3.35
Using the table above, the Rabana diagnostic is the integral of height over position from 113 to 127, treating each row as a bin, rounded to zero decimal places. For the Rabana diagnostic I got 407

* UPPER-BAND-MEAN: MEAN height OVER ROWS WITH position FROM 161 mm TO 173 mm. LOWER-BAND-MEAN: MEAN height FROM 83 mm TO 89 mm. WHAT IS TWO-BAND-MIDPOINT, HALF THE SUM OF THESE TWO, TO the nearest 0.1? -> 27.8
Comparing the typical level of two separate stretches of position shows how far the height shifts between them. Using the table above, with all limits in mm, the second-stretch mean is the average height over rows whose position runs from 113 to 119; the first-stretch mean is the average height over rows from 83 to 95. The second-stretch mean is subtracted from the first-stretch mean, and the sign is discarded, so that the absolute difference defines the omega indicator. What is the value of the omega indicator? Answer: 2.2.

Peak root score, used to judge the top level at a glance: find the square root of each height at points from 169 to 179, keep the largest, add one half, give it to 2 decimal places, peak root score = 5.94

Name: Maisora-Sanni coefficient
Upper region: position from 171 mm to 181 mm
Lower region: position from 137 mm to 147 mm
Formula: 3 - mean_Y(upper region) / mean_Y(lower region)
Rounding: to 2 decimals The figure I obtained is 1.97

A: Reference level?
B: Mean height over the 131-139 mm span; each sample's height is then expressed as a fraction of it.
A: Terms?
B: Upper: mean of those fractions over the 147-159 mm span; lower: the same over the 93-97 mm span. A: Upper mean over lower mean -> 1.07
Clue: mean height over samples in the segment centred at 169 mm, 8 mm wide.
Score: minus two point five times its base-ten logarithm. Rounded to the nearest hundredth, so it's -3.65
